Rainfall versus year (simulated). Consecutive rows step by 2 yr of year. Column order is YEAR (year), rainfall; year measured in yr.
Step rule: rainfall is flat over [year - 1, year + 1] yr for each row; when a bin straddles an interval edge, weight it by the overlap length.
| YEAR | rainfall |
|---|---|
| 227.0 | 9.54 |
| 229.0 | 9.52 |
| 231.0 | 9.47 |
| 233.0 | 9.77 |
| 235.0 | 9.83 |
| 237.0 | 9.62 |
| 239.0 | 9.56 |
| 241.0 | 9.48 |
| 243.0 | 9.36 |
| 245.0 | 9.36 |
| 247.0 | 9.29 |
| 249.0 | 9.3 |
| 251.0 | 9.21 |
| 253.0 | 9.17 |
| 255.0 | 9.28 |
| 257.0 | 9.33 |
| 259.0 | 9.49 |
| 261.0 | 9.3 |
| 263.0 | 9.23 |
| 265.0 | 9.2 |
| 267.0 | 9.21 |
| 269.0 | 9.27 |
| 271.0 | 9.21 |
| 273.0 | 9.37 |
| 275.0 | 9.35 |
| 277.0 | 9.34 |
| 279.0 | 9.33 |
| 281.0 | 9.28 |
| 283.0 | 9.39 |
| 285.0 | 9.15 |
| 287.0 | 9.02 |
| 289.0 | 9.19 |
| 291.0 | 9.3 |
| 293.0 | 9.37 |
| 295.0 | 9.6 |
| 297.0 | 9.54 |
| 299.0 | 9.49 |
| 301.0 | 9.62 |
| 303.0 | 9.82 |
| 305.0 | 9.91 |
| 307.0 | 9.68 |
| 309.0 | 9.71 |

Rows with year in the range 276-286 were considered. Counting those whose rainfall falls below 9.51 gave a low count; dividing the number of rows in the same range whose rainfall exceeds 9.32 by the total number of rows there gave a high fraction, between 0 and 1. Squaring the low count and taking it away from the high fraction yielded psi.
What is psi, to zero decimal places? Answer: -24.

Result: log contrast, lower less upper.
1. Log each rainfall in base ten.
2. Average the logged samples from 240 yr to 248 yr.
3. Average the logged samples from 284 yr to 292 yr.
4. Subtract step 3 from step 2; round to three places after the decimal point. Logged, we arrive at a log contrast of 0.010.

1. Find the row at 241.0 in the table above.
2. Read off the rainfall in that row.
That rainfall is 9.48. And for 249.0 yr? 9.3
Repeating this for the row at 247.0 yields 9.29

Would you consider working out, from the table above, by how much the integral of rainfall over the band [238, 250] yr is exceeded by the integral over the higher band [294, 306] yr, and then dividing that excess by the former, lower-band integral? 0.029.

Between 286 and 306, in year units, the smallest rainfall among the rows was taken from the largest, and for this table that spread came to 0.89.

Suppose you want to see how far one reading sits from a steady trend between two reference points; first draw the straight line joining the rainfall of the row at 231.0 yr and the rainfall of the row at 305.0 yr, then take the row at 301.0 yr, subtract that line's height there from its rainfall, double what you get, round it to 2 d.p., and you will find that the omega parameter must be -0.53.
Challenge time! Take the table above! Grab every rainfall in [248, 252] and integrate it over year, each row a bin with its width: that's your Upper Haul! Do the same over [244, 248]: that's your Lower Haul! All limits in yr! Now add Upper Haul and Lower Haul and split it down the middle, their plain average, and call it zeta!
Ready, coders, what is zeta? 37.2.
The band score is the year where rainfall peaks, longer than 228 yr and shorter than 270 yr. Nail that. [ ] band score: 235.0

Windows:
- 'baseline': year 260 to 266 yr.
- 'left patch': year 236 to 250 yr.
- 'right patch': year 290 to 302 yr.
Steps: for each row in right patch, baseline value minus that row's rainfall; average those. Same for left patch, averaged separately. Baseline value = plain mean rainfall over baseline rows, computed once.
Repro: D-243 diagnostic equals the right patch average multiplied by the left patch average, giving 0.044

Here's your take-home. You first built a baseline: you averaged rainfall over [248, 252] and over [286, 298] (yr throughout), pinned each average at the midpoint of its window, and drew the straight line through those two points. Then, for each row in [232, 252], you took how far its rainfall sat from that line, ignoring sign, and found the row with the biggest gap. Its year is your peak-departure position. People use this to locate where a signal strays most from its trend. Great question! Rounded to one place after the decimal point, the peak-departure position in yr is 235.0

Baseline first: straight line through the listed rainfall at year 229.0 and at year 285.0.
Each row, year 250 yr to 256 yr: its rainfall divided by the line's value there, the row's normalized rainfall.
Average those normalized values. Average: 0.98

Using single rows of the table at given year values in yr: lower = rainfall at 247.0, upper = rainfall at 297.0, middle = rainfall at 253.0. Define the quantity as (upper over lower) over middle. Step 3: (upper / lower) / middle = 0.112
